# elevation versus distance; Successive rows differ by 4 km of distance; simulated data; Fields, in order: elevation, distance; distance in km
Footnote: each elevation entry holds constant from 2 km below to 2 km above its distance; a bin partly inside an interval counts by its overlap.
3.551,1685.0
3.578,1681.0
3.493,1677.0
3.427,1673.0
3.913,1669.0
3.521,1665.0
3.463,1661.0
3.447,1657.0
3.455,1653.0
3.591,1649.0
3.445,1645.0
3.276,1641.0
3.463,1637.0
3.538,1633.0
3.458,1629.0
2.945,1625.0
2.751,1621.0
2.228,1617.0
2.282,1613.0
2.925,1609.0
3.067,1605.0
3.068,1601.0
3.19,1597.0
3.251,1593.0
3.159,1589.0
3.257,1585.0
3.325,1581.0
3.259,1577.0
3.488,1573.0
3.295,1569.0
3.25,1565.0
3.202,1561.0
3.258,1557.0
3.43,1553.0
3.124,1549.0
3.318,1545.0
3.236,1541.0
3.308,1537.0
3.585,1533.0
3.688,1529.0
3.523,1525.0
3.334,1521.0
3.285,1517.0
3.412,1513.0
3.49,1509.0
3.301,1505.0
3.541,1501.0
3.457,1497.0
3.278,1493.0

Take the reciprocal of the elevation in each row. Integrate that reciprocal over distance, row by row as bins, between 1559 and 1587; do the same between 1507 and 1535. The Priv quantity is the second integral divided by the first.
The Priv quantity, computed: 0.95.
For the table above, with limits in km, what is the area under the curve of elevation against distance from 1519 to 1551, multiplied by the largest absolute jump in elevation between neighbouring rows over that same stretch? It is 30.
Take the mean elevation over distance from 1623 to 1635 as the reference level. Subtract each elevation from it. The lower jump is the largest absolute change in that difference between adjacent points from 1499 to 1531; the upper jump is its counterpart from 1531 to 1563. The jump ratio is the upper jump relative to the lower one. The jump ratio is 1.3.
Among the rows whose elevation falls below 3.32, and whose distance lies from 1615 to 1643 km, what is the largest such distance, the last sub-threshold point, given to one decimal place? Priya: 1641.0 km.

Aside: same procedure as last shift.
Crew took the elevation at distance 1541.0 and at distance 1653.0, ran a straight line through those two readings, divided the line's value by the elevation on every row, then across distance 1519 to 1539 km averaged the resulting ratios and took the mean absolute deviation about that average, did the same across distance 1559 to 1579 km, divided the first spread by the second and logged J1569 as 1.69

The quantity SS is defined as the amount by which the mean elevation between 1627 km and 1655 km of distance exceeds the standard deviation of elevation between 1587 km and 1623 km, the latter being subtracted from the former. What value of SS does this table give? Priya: 3.1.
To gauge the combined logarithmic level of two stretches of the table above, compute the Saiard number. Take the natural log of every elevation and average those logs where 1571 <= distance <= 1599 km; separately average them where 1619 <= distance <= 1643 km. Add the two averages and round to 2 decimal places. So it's 2.36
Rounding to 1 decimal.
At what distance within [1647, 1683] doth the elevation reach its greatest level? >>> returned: 1669.0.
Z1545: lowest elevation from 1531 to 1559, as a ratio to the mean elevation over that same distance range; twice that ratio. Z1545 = 1.88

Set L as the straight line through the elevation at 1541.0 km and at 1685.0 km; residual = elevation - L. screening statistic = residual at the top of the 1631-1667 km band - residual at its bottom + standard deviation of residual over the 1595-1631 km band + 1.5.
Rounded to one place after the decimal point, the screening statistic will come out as 1.8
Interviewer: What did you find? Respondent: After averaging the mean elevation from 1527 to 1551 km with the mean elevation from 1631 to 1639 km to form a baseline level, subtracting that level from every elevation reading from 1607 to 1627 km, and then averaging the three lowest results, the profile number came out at -1.0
